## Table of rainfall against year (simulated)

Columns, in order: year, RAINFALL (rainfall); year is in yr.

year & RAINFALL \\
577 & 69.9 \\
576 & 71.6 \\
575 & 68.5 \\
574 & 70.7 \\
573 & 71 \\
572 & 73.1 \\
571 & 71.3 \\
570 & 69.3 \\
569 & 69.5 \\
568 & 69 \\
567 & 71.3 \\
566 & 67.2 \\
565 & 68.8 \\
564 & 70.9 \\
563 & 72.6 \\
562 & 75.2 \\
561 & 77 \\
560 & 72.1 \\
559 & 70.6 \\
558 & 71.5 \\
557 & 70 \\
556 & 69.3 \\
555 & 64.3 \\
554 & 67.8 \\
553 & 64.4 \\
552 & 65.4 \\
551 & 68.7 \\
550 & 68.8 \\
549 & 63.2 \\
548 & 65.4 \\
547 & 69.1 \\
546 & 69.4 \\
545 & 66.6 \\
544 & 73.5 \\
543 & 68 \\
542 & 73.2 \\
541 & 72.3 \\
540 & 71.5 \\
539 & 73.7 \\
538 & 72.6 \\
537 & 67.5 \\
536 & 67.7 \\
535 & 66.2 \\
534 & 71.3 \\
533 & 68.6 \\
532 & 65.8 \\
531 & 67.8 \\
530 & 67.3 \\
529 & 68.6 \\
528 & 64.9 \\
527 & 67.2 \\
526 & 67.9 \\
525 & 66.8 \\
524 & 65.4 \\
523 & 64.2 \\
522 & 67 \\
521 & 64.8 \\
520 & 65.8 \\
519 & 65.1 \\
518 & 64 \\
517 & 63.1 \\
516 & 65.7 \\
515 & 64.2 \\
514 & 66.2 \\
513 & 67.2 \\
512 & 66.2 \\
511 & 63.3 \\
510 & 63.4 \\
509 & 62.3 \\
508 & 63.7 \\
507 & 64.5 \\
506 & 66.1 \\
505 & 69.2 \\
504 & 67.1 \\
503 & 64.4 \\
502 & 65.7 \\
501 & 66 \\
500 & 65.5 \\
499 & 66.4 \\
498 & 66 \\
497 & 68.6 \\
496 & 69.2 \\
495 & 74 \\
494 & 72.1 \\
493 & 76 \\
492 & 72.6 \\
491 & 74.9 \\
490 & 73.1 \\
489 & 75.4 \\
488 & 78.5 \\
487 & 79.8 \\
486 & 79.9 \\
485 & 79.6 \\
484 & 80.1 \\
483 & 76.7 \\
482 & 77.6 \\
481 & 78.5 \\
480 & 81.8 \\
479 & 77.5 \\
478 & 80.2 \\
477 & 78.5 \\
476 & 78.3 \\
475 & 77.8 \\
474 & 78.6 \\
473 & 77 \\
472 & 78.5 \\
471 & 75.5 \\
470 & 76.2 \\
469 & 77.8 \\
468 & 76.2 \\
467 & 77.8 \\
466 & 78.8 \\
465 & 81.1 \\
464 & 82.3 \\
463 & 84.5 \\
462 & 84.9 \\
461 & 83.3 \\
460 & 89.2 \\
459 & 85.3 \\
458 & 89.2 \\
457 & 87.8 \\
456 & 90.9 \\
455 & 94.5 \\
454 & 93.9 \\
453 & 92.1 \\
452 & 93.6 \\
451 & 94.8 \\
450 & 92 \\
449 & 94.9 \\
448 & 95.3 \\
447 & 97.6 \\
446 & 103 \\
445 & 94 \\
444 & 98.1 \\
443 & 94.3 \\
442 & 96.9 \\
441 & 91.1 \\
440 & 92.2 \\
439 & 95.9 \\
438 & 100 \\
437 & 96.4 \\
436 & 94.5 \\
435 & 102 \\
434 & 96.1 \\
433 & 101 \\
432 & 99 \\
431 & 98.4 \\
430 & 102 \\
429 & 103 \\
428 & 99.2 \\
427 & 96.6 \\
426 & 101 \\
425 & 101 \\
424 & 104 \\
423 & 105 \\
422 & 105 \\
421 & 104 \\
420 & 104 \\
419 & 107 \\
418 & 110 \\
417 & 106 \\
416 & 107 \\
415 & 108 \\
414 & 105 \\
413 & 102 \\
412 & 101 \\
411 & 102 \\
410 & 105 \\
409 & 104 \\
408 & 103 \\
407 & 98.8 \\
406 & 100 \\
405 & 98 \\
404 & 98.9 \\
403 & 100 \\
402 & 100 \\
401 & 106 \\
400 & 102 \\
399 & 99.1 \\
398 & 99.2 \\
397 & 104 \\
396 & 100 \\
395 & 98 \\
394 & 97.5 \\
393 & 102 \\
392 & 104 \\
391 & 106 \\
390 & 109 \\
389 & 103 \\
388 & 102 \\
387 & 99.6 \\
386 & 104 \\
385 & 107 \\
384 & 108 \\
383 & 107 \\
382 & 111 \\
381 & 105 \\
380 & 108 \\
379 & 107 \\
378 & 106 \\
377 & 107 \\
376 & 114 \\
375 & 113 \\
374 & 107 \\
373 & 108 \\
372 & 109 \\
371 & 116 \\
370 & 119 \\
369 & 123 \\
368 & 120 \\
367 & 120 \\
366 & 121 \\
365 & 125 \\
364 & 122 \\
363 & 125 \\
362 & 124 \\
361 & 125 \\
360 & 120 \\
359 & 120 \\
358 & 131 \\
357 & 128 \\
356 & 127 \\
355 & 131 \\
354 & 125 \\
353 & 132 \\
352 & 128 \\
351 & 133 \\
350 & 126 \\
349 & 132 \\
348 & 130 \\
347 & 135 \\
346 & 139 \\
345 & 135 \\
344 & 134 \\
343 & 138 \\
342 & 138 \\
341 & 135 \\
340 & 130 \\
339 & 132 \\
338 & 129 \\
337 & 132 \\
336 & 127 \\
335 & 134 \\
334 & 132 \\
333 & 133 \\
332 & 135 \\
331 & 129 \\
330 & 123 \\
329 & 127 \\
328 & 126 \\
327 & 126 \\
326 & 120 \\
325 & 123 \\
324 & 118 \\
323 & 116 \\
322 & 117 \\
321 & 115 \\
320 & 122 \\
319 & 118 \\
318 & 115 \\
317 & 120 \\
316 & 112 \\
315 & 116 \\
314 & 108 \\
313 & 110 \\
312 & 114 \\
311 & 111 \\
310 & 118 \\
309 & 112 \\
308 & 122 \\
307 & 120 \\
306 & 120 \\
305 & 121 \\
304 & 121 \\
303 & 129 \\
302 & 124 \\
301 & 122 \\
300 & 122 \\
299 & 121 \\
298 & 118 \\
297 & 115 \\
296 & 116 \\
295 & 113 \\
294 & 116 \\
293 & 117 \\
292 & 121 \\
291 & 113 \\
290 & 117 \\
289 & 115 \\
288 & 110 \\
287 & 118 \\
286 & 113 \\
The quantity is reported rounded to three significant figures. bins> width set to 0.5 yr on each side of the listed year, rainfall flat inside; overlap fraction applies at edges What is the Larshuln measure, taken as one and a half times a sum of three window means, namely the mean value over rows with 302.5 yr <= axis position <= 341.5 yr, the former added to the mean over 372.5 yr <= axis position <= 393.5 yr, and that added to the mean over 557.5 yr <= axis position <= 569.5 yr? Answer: 450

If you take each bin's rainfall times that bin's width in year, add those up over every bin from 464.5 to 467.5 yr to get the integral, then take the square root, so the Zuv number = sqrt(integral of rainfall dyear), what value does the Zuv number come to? 15.4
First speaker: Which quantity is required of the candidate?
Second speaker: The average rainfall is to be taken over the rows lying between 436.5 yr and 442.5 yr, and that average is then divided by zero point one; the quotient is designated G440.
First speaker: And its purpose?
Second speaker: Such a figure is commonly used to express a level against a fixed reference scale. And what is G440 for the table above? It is 954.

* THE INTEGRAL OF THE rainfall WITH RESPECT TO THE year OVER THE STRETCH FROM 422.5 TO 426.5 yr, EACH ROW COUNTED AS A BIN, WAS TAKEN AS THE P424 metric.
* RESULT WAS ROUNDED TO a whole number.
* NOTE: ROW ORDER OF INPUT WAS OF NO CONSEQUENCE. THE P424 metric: 411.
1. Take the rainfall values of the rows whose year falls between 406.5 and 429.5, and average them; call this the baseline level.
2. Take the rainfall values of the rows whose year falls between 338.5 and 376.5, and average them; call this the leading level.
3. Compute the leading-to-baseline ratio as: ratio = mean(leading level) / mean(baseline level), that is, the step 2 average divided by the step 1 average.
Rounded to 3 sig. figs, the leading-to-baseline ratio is 1.21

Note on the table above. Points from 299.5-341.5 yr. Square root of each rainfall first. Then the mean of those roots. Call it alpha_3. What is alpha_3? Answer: 11.1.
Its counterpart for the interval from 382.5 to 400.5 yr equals 10.1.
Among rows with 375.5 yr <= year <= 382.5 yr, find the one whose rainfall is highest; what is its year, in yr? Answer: 376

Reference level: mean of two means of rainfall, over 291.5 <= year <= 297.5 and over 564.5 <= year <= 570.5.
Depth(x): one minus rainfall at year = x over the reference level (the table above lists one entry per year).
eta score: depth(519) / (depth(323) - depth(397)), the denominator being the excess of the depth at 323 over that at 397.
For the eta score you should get -2.3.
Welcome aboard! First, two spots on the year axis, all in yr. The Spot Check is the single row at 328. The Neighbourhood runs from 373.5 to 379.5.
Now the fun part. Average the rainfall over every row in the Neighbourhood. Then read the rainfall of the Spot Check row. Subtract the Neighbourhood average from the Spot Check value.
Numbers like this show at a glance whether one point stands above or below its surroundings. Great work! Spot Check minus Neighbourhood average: 17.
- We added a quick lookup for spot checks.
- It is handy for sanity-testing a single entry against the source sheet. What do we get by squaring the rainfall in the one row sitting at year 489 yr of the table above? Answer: 5685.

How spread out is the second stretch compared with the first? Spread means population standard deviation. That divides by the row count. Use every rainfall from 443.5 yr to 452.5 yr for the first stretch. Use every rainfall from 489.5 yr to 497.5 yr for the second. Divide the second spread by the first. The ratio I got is 0.79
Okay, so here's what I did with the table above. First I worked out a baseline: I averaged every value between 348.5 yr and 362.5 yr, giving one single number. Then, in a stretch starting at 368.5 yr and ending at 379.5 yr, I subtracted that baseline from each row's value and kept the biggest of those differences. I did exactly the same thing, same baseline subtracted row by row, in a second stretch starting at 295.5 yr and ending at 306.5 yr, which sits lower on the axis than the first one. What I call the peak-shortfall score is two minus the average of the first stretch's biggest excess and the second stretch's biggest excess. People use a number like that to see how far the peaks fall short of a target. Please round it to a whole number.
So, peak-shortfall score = 3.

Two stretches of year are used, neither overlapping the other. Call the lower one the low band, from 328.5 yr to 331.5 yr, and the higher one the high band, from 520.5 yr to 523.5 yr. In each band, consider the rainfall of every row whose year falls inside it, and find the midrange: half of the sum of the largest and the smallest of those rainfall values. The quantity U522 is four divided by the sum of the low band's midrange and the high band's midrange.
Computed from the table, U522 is 0.021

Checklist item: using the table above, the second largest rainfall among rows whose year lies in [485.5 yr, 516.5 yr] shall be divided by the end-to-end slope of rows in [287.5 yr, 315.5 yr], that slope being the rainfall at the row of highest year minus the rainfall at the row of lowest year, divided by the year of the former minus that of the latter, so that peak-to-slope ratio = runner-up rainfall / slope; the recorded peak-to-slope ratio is 359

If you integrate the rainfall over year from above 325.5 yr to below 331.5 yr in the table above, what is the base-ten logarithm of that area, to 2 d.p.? 2.88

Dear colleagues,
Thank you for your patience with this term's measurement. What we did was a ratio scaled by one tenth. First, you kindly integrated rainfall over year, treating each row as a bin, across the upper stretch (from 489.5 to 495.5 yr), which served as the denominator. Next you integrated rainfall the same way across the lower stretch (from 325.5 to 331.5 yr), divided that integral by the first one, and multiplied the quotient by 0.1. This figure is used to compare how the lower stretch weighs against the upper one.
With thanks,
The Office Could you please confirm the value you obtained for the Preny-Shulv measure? 0.17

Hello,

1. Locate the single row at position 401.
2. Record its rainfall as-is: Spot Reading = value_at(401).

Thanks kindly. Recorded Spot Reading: 106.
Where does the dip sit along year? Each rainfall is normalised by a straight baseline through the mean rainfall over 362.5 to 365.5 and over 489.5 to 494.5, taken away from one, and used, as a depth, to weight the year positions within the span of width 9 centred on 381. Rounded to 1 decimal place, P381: 380.7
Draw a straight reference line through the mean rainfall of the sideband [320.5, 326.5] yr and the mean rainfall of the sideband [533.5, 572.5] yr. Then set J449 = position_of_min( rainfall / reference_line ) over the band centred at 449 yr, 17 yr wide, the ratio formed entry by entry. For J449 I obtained 457 yr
